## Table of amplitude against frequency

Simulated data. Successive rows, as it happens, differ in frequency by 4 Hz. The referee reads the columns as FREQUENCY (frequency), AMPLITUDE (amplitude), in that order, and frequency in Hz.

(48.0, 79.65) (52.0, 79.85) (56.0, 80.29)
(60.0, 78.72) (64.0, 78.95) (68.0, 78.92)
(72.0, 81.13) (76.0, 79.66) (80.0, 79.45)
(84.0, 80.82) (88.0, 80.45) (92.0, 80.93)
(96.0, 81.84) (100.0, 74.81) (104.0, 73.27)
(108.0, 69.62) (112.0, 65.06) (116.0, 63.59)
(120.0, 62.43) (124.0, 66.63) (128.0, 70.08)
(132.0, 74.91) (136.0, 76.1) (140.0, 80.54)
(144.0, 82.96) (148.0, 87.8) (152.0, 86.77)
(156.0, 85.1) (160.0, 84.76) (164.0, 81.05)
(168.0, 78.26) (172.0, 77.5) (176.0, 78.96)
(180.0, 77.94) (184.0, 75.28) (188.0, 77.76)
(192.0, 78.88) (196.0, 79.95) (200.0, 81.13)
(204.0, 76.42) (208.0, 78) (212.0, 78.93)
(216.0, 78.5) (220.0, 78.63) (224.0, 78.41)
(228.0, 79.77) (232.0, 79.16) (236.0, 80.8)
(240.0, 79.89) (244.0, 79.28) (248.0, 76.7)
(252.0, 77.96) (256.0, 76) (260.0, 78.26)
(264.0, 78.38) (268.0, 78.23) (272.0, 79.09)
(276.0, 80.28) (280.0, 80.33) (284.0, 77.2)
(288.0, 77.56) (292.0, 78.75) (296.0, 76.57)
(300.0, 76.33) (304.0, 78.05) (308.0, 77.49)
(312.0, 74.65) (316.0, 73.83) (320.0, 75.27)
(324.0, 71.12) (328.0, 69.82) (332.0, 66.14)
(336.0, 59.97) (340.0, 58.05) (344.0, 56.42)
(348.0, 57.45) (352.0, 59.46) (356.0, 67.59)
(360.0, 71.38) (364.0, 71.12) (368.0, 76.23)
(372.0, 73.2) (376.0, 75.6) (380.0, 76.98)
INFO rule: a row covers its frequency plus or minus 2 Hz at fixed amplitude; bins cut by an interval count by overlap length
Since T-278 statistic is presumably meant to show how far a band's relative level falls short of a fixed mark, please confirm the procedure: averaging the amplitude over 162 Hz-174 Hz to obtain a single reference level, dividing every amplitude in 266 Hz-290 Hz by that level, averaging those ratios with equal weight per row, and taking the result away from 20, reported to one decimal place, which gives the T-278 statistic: 19.0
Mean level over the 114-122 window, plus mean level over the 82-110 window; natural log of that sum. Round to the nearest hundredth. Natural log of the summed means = 4.94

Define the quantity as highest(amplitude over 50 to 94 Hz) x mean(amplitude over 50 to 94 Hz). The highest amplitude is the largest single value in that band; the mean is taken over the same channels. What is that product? 6484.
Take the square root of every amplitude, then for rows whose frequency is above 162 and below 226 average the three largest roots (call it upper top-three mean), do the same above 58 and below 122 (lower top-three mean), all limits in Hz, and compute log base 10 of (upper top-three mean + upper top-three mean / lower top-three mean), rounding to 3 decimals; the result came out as 0.999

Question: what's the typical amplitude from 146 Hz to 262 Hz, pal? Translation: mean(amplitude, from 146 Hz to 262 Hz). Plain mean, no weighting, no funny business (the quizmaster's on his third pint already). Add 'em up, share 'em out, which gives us 80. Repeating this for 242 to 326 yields 77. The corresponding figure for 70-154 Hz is 76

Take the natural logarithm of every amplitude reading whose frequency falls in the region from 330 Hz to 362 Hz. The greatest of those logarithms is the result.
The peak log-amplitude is 4.27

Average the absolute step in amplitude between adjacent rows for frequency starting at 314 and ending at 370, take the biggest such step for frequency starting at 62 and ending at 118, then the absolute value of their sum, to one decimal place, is 10.2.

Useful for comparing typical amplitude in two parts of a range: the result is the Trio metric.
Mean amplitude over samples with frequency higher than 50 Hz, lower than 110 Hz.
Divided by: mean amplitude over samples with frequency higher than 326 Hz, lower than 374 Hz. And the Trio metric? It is 1.20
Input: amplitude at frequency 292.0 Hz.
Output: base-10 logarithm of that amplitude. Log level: 1.90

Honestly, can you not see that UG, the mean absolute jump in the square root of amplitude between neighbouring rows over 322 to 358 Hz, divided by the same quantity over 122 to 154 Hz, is 1.1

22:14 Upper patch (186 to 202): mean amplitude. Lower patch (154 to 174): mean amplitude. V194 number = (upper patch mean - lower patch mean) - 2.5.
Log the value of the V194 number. -4.4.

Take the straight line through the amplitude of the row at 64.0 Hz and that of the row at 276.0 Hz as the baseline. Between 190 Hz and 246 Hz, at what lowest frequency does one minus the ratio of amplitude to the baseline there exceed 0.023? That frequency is 204.0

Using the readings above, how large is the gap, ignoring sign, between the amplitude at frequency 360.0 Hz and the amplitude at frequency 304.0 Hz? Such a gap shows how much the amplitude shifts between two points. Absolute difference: 6.7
